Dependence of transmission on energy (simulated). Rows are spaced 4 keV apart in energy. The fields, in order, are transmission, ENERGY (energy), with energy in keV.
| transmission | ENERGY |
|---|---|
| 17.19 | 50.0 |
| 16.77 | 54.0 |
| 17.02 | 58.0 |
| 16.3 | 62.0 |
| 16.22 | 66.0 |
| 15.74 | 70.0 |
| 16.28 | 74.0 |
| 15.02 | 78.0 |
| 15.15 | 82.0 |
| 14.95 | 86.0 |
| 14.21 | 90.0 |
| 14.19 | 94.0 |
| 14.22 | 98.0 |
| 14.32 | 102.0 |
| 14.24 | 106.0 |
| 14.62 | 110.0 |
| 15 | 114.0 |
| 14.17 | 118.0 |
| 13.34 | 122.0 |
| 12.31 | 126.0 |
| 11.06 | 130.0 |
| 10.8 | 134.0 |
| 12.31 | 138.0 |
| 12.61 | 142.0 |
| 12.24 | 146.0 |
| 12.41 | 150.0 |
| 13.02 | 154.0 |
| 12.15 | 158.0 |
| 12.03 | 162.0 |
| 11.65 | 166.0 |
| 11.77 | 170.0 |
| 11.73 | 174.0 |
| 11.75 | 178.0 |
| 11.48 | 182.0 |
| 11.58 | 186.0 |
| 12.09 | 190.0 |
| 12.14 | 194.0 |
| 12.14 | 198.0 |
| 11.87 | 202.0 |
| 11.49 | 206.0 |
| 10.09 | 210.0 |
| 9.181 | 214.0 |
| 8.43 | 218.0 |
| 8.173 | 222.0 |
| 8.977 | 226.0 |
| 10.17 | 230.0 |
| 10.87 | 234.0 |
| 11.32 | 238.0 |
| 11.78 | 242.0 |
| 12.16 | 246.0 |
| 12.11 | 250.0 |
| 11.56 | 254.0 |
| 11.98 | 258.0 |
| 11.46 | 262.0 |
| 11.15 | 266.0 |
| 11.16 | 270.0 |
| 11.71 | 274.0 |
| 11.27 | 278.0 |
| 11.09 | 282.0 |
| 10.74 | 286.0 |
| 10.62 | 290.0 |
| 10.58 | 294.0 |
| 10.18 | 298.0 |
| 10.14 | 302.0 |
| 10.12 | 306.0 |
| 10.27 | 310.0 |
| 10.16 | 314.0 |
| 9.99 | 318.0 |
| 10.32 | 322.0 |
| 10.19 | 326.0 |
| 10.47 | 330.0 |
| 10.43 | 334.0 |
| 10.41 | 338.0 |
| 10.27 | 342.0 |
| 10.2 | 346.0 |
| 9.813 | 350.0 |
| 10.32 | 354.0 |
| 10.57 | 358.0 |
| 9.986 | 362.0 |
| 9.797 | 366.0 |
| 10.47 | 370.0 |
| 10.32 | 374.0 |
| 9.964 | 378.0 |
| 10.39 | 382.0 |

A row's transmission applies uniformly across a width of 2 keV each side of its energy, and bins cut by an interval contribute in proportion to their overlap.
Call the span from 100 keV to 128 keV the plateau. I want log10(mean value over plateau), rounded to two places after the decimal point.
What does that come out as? 1.15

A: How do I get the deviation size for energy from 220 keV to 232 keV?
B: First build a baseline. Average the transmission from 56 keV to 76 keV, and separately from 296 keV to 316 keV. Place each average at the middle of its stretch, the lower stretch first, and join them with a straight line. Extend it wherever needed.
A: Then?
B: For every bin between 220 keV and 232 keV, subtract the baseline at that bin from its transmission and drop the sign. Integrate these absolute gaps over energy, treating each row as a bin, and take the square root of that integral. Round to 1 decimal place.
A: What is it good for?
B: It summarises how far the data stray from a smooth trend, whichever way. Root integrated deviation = 6.1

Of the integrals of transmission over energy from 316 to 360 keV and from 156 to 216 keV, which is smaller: 452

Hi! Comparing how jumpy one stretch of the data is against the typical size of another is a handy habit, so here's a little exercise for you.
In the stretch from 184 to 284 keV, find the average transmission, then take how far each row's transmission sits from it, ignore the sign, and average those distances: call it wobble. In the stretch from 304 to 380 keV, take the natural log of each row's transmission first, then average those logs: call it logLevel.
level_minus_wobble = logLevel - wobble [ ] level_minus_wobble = 1.41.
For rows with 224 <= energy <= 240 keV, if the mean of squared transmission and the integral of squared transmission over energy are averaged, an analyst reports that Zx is 914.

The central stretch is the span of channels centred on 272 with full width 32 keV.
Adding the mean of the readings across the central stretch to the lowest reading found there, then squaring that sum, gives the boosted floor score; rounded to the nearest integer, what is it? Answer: 487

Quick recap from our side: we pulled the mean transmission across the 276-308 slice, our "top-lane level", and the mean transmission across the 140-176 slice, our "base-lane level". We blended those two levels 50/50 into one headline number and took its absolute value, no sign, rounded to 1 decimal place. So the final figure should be 11.4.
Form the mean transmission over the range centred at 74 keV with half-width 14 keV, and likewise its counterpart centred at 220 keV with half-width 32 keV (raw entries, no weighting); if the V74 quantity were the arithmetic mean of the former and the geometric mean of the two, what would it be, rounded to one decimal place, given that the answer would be 14.3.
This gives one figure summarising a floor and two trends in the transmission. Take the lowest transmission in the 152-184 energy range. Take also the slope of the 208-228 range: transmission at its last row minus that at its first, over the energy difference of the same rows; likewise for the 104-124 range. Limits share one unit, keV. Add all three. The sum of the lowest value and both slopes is 11.4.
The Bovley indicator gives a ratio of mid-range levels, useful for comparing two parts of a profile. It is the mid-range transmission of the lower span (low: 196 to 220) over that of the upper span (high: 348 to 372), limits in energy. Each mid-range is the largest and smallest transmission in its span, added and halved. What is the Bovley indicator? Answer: 1.01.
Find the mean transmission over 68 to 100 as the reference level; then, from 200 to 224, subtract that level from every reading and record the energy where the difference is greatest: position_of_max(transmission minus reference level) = 202.0 keV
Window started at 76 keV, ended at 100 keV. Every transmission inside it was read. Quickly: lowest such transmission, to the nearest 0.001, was 14.190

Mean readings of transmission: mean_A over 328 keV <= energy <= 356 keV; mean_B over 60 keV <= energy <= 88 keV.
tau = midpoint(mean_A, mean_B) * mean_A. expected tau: 133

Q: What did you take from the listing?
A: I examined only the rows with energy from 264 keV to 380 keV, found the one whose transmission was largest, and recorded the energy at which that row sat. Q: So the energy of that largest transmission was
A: 274.0 keV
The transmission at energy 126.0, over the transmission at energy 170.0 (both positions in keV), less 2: -0.95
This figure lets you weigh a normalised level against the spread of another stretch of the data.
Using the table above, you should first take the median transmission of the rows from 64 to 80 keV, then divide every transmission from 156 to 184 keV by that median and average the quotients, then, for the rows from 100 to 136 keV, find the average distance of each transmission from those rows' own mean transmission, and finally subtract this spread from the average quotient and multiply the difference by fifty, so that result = -27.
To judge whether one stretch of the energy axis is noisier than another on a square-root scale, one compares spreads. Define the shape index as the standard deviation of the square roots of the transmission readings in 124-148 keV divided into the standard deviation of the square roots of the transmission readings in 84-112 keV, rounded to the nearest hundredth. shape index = 0.34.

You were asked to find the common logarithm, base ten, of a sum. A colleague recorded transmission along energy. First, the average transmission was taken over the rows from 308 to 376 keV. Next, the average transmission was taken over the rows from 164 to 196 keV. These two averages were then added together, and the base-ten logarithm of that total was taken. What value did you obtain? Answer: 1.343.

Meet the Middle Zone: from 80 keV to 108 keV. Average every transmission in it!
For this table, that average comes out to 14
